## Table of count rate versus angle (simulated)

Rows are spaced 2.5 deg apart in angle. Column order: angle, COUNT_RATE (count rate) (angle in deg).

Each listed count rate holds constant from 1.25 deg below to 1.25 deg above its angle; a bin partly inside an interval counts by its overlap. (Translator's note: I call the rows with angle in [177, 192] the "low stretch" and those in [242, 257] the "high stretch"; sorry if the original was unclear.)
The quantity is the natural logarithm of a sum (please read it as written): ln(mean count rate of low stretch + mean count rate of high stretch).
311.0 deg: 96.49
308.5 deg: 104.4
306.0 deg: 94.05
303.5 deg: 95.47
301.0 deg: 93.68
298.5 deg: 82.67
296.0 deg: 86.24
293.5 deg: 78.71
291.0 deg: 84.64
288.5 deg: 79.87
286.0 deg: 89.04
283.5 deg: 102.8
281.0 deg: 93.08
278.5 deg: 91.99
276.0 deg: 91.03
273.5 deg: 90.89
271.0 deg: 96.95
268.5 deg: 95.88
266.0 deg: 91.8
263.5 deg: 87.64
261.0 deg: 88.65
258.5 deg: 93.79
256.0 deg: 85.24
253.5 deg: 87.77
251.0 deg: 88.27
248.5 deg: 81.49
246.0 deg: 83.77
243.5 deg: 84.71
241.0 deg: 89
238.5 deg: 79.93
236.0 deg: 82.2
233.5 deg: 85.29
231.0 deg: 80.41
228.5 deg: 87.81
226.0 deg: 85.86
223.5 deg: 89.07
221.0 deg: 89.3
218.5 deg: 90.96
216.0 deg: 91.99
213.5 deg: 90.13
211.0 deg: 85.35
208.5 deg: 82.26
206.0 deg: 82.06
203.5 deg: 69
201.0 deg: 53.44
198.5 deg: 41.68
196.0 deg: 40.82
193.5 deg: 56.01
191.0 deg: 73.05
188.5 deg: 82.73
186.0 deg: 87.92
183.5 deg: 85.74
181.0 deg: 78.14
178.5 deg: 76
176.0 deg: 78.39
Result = 5.11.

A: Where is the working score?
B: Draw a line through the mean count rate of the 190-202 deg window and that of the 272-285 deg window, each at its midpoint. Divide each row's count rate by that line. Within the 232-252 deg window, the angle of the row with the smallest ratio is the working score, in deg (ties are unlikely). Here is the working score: 248.5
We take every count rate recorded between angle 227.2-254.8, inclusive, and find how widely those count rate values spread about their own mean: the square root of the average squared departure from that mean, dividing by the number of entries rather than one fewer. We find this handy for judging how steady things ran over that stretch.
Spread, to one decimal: 3.2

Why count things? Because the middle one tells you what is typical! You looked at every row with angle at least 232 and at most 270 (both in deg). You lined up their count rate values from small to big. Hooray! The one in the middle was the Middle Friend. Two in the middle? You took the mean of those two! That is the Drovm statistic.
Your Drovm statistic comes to 88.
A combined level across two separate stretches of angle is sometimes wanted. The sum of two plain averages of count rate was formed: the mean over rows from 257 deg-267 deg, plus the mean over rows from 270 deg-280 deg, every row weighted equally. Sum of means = 183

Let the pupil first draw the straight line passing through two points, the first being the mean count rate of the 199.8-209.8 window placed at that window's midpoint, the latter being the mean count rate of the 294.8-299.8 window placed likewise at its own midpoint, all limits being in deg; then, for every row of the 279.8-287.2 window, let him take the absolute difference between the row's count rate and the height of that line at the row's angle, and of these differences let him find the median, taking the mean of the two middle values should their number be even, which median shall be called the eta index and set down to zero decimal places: 11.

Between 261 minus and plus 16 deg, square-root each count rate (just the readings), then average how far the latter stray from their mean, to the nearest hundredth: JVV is 0.19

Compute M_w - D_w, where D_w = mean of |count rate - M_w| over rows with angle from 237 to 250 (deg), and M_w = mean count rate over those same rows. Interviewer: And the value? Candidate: 81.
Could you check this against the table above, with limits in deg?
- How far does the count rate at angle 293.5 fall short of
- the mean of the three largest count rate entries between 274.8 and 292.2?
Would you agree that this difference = 17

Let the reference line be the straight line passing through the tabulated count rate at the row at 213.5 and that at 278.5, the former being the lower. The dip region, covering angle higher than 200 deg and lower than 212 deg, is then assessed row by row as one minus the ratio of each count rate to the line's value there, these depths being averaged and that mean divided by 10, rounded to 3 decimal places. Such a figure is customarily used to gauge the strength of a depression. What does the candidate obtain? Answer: 0.017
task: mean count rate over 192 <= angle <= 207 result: 57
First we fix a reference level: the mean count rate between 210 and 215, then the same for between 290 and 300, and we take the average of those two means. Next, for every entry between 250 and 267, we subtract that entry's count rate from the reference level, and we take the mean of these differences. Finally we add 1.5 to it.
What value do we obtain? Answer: -2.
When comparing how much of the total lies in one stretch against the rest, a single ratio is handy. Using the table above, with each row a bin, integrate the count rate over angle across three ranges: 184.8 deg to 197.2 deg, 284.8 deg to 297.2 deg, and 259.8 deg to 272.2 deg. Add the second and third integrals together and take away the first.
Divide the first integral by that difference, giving 0.63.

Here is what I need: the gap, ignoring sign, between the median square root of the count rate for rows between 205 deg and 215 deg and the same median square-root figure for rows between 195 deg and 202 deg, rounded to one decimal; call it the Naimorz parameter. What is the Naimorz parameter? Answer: 2.7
